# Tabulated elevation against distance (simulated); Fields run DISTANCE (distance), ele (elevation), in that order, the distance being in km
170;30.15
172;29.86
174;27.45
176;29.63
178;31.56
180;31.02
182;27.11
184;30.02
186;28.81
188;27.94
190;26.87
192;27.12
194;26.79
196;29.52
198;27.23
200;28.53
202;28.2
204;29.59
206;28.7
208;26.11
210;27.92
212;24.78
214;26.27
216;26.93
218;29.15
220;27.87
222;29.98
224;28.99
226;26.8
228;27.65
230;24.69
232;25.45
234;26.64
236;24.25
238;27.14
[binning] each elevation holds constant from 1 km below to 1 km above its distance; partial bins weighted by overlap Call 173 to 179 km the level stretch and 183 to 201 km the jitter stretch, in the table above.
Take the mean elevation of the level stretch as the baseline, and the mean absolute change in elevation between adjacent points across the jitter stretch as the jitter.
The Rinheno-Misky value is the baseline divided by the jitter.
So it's 23.5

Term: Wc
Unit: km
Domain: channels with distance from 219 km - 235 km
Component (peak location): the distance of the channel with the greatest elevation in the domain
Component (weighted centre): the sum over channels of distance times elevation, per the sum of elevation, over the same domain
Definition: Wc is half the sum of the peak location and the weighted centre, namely 224.4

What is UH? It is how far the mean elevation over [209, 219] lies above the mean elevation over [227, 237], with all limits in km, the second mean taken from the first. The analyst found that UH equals 1.3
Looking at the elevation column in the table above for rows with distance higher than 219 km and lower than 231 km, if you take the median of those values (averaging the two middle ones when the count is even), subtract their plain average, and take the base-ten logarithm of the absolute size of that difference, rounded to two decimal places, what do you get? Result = -1.01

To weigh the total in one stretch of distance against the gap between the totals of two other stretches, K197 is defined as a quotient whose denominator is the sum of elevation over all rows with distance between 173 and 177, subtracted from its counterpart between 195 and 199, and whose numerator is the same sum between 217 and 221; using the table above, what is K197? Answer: -173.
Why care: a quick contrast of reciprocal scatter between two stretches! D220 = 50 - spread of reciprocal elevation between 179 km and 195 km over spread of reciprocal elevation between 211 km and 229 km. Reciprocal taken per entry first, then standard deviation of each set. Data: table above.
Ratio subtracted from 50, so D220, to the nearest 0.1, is 49.1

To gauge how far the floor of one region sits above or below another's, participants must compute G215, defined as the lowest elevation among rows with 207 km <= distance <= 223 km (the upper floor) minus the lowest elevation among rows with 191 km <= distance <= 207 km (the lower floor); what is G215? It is -2.01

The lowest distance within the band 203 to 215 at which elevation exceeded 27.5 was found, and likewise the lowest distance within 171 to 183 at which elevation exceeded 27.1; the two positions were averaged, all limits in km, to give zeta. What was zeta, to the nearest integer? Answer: 188 km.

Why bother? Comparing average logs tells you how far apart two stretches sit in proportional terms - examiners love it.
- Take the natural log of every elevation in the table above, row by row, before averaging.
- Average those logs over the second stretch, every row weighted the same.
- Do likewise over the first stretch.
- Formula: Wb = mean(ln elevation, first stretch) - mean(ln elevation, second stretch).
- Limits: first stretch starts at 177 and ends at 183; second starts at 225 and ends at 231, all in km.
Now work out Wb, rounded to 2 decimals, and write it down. 0.12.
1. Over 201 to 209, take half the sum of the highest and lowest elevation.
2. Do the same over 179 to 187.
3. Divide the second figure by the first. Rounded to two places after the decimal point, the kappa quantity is 1.04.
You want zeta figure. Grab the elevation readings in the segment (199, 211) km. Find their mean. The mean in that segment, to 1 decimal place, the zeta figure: 28.2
